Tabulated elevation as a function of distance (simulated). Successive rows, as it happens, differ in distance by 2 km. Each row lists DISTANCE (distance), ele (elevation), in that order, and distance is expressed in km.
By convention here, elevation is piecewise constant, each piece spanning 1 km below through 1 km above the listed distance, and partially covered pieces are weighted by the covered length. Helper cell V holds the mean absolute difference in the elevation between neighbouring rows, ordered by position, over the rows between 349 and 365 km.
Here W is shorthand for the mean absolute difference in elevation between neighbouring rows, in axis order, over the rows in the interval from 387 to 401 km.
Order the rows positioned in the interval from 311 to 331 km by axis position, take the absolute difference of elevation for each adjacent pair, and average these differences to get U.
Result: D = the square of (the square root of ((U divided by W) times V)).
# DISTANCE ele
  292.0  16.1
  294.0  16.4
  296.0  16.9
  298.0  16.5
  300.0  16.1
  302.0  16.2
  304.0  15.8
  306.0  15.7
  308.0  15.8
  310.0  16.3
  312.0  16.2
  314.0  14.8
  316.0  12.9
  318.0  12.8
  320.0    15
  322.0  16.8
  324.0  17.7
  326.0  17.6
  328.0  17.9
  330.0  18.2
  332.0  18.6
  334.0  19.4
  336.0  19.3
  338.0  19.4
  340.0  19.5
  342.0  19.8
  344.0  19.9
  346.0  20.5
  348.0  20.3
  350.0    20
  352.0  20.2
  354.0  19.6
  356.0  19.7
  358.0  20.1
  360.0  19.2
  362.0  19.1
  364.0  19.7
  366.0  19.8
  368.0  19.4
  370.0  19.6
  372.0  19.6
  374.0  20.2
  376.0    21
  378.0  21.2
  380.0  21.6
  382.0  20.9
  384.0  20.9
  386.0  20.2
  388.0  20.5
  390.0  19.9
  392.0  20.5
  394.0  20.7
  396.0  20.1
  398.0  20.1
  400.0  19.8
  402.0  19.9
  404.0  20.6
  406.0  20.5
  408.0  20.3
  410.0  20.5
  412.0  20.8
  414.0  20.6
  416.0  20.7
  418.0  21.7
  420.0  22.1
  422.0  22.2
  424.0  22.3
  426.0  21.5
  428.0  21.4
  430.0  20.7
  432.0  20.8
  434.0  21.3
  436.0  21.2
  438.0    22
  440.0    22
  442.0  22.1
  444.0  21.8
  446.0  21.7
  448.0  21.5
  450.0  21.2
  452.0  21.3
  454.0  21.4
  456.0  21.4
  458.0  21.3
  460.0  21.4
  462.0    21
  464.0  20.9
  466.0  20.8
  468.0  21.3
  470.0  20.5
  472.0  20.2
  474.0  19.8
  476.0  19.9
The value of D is 1.1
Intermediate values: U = 1.00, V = 0.414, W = 0.383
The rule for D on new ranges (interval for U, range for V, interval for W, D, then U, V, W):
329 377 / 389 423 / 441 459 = 0.7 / 0.35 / 0.319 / 0.150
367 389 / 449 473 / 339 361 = 0.2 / 0.39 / 0.236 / 0.370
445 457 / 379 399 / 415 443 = 0.2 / 0.14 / 0.411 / 0.369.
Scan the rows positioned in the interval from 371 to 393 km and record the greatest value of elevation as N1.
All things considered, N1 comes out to 21.6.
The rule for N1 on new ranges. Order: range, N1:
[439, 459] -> 22.1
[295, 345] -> 19.9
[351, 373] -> 20.2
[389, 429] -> 22.3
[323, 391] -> 21.6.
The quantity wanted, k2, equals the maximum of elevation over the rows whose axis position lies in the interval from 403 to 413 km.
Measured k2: 20.8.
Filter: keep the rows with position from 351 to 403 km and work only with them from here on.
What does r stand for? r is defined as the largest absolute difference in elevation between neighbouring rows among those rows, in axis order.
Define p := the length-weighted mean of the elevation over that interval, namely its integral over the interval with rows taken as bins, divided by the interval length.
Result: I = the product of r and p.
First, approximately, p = 20.1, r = 0.90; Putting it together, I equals 18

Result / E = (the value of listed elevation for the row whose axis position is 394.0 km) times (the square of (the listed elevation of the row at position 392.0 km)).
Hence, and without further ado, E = 8699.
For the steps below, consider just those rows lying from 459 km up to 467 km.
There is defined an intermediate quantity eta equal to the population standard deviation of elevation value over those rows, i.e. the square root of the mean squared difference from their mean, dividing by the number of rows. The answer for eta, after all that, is 0.23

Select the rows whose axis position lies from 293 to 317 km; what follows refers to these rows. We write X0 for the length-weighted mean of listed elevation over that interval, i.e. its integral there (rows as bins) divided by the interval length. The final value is 15.8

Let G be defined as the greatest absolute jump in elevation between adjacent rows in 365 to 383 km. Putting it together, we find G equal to 0.8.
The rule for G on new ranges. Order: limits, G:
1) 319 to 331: 1.8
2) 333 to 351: 0.6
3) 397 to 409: 0.7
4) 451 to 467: 0.4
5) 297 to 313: 0.5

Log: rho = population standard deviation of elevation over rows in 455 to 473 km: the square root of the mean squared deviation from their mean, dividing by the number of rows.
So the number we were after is 0.40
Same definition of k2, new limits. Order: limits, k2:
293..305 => 16.9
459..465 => 21.4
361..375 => 20.2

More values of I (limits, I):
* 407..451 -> 21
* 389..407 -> 14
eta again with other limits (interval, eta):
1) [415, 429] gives 0.52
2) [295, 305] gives 0.37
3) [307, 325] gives 1.58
